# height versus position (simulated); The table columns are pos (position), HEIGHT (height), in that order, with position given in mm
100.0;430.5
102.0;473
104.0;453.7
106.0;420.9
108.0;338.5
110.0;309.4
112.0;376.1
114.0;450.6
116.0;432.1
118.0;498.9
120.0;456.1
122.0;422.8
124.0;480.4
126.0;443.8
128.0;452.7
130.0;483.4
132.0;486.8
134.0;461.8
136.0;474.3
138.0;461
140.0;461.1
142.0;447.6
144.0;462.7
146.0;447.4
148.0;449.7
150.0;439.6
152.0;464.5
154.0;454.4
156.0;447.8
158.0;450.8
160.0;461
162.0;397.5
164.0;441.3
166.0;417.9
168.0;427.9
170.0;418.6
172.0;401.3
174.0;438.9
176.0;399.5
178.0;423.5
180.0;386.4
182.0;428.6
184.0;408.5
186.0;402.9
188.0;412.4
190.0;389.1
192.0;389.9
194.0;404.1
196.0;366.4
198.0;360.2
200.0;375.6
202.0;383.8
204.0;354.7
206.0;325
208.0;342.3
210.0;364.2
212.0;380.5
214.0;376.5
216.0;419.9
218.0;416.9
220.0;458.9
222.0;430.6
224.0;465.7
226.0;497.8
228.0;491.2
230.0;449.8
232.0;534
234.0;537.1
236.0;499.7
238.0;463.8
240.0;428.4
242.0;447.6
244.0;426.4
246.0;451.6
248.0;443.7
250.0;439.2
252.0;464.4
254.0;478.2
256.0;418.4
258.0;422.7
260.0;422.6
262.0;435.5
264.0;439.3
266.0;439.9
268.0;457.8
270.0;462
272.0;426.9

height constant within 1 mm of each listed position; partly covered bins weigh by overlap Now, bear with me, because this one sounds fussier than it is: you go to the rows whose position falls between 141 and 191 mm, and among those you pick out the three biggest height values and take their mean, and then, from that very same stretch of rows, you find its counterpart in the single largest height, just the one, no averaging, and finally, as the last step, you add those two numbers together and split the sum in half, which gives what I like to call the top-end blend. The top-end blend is 464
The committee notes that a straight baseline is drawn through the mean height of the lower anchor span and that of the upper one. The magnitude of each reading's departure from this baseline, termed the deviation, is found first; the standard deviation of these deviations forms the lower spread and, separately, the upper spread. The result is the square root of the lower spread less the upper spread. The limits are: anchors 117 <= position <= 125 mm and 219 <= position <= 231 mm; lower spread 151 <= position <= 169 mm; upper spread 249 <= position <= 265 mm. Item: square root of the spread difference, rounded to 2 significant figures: 2.4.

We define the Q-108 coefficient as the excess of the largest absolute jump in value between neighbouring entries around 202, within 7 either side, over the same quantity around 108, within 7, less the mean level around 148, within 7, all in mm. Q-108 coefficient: -505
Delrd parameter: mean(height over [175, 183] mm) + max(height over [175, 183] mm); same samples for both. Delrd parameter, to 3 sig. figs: 838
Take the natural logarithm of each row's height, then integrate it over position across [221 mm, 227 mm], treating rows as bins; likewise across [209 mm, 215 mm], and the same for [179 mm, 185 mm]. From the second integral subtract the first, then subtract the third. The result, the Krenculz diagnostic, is -37.4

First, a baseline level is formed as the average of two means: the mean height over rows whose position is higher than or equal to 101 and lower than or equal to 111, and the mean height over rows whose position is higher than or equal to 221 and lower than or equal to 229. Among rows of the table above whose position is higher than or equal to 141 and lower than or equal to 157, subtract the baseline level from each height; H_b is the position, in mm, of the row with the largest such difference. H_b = 152.0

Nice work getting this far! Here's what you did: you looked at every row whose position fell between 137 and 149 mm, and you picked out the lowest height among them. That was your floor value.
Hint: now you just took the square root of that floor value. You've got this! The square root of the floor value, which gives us 21.2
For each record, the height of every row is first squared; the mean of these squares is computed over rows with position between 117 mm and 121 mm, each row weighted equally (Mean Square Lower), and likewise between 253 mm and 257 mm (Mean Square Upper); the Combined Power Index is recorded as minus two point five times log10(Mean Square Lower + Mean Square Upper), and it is -14.1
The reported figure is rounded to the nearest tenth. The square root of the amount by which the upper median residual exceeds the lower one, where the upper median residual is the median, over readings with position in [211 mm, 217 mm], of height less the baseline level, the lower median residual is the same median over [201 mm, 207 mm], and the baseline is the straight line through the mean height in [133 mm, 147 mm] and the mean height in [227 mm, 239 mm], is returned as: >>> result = 4.8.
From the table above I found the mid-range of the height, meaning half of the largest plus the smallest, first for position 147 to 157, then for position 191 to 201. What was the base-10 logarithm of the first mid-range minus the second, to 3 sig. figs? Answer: 1.84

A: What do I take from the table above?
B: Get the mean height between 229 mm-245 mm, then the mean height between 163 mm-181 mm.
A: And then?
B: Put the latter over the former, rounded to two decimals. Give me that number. 0.88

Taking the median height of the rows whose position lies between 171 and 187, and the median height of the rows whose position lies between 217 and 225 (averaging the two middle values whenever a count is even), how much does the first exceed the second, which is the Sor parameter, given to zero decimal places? -39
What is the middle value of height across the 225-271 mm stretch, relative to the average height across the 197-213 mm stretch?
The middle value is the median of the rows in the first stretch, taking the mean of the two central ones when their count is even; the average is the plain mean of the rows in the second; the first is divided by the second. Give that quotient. 1.25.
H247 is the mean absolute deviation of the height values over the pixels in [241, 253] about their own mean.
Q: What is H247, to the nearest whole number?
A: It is 9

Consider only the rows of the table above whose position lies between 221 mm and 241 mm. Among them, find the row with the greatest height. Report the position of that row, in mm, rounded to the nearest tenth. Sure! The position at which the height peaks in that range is 234.0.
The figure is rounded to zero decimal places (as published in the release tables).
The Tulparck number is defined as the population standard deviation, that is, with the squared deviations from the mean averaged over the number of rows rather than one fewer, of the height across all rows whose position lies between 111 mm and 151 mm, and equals 26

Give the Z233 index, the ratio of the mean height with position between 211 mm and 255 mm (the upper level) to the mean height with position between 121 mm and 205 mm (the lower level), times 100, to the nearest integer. 106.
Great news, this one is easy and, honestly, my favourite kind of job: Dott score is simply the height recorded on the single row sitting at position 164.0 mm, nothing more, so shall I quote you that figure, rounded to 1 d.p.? 441.3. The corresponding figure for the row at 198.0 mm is 360.2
